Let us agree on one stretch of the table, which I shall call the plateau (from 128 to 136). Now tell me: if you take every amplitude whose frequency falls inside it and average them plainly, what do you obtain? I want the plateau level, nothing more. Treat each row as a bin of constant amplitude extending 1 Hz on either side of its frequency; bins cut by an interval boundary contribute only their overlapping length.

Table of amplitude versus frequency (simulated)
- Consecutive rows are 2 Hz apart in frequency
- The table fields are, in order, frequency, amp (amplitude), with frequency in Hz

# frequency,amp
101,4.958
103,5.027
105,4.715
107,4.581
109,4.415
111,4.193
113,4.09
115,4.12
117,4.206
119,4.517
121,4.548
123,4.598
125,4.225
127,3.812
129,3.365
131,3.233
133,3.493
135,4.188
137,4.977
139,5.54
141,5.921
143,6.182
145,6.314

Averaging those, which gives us 3.57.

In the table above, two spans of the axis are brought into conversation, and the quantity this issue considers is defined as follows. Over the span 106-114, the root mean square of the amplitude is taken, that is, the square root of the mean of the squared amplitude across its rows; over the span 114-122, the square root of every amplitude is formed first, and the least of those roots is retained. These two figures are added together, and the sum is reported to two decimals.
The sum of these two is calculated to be 6.35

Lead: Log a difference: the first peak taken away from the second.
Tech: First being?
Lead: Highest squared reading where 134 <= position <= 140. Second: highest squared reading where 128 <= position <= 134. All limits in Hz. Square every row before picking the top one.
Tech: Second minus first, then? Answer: -18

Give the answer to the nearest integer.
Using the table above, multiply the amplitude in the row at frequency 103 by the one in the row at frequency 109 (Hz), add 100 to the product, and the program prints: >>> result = 122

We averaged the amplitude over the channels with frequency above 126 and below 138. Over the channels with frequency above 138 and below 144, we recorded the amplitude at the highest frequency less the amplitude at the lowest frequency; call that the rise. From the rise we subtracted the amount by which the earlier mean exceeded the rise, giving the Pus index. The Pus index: -2.6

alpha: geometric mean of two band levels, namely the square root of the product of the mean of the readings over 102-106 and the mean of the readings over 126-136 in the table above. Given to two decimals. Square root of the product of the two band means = 4.20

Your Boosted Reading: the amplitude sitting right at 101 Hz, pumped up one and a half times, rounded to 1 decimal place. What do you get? 7.4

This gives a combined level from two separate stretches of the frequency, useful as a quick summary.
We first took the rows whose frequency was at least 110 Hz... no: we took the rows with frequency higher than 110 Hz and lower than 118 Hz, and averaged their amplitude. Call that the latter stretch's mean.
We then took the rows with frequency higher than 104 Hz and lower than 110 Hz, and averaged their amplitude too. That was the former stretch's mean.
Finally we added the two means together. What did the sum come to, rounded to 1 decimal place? 8.7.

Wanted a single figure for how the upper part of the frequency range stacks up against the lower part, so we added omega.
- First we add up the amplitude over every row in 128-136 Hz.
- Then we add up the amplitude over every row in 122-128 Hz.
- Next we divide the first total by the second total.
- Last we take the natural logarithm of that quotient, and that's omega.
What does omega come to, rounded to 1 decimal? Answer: 0.1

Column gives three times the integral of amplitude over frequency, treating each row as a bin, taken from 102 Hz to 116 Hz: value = 187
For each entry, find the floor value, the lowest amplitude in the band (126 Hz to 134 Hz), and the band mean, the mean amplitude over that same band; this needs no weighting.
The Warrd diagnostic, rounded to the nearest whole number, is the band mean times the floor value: 11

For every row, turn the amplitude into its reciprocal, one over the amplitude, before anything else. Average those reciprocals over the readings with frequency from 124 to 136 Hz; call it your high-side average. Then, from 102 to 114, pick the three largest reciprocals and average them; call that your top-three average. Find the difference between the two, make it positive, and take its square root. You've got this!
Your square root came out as 0.19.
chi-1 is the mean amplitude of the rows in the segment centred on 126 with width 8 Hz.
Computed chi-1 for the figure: 4.0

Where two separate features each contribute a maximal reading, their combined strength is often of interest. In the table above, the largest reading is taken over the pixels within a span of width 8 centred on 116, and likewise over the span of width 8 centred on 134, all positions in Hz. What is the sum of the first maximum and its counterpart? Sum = 9.5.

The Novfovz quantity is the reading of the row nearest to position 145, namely 6.314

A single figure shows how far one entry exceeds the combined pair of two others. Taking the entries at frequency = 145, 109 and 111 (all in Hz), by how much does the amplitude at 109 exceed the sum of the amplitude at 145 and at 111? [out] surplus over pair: -6.1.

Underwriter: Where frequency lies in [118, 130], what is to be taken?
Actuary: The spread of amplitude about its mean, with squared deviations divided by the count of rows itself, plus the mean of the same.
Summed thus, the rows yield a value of 4.6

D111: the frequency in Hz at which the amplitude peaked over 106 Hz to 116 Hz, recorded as 107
